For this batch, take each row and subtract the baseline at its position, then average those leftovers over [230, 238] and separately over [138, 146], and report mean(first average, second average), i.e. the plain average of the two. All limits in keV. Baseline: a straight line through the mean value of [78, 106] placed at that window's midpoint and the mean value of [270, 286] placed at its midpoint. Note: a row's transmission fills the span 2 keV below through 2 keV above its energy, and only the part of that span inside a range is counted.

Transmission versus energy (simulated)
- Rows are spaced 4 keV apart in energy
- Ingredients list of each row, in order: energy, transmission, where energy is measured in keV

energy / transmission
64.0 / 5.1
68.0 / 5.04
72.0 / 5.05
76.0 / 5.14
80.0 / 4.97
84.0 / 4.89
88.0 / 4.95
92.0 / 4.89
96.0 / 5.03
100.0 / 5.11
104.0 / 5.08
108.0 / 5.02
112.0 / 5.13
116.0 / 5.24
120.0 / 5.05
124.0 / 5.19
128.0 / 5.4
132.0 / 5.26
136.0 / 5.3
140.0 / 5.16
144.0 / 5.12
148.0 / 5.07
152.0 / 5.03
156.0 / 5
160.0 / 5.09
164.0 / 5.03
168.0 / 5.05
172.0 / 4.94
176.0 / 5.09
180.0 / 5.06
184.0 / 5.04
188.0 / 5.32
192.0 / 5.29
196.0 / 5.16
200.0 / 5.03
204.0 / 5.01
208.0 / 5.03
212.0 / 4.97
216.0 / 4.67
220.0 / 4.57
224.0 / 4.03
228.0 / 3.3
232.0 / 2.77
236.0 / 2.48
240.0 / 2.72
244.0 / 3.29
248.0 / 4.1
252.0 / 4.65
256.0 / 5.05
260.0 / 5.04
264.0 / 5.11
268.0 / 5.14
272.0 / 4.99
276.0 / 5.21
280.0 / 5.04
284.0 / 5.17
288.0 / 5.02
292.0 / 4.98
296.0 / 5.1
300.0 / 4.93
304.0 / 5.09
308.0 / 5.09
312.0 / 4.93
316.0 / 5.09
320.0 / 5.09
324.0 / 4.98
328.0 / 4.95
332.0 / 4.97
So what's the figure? -1.2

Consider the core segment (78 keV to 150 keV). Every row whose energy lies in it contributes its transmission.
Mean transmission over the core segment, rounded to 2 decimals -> 5.10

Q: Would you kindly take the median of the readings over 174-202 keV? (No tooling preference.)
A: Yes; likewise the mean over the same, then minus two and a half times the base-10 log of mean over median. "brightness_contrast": -0.011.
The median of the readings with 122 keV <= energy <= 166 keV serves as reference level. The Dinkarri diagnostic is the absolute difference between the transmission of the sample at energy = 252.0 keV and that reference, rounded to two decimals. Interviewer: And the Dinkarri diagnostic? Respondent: 0.47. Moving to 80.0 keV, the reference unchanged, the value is 0.15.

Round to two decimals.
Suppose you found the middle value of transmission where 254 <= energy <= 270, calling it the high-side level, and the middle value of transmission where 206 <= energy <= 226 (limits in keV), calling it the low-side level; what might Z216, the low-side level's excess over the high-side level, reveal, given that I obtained -0.41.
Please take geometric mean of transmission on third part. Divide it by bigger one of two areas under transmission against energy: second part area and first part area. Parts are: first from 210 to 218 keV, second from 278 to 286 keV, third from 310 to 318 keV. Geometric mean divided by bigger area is 0.123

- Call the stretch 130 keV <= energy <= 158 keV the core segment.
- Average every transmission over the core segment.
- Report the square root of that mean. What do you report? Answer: 2.27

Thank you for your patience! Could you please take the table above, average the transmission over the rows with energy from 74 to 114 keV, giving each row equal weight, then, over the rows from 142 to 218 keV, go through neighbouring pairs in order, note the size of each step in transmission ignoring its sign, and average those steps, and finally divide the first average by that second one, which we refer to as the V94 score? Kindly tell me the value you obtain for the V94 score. 58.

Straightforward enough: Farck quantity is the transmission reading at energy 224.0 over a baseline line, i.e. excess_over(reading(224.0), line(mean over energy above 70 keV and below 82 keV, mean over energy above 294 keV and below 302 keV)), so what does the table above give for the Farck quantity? -1.00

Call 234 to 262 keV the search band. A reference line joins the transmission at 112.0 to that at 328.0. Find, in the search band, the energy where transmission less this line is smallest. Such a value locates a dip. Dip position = 236.0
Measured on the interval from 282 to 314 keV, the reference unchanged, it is 300.0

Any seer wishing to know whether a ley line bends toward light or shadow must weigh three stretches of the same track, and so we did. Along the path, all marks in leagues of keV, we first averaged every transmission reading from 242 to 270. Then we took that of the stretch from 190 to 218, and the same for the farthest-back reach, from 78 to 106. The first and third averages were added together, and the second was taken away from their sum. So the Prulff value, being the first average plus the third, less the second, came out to 4.6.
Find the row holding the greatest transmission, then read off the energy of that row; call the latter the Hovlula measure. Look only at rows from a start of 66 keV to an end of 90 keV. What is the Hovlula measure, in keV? 76.0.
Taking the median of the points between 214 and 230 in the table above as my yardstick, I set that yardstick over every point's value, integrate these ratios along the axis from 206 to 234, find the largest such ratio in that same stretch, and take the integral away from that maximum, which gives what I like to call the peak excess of -28.5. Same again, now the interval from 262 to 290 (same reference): -22.8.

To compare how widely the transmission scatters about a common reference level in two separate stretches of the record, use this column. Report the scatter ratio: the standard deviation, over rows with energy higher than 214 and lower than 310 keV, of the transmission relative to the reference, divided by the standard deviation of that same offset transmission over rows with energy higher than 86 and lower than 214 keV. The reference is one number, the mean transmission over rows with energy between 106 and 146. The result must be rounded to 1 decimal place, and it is 7.4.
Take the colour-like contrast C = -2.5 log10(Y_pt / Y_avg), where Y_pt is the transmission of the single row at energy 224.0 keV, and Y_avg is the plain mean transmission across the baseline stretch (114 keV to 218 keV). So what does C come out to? 0.26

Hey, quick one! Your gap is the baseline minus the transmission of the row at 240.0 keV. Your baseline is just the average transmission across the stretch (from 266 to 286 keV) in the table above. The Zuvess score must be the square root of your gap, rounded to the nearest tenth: 1.5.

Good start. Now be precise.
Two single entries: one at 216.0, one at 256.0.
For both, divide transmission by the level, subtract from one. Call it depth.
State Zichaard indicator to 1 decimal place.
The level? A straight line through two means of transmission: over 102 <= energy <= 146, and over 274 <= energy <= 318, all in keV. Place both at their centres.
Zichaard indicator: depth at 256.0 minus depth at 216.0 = -0.1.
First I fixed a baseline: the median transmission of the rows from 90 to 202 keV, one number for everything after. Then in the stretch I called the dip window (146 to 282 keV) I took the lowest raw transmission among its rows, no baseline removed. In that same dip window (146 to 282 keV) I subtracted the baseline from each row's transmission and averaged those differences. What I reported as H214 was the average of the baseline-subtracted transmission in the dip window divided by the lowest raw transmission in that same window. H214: -0.172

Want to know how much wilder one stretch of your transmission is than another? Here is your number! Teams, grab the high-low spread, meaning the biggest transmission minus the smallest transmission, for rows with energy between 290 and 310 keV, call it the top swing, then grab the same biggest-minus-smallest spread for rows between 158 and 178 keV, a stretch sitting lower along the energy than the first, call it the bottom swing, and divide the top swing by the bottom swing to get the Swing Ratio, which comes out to 1.1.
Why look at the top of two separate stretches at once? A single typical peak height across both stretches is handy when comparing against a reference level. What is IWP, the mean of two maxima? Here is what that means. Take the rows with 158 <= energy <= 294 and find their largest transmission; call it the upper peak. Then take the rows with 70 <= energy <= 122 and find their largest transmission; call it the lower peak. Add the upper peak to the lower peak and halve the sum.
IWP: 5.28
